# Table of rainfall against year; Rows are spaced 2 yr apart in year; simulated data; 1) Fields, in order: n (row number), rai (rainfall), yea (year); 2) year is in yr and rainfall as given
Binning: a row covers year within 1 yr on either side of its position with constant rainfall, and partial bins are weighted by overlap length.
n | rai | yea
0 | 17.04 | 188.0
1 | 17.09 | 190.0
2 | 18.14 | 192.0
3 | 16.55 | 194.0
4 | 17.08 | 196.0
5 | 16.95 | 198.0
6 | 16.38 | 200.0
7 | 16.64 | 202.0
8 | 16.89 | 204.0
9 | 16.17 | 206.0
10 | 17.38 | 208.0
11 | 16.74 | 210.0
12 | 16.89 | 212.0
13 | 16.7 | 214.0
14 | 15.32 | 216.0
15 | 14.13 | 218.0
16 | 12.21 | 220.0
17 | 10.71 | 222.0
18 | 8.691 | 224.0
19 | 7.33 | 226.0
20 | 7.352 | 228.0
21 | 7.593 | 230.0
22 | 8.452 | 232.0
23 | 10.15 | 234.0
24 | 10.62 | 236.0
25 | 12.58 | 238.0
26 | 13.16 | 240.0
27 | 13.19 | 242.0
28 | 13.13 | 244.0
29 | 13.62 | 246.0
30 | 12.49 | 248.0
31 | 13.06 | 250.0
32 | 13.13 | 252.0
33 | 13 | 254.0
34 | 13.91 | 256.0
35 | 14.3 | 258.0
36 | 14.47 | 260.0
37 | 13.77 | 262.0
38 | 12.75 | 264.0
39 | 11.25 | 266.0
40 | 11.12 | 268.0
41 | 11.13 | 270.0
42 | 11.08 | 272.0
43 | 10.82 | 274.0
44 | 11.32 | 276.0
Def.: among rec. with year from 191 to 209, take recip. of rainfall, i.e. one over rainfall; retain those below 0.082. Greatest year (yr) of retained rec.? 208.0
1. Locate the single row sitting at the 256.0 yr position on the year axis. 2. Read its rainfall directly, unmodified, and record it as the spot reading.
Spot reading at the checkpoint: 13.91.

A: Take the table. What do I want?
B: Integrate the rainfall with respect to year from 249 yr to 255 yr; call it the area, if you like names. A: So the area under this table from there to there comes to 78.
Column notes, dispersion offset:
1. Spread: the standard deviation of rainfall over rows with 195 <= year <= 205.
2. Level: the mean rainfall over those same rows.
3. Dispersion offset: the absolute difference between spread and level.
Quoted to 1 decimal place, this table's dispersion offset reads 16.5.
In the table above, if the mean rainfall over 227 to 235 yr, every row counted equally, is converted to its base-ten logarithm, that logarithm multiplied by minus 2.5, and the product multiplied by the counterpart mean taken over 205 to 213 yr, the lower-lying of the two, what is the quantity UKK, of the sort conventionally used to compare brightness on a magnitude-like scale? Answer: -39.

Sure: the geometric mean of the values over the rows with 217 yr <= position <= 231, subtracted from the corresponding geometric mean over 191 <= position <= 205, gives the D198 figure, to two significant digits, 7.5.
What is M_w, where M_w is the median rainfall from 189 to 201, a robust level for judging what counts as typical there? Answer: 17.0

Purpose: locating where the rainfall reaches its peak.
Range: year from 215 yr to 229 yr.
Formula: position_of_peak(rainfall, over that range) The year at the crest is 216.0 yr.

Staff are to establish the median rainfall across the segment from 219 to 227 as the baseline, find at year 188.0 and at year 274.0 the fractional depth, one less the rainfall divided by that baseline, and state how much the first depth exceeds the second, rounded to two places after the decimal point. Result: -0.64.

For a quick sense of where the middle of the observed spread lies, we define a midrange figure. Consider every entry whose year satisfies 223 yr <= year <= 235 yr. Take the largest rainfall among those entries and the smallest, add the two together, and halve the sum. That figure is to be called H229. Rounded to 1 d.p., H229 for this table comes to 8.7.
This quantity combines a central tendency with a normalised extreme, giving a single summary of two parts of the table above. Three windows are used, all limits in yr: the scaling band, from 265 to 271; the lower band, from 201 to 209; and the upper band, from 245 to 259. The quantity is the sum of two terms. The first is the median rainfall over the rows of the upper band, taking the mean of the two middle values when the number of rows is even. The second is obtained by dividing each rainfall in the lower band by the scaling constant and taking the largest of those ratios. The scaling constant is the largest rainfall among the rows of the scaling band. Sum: 14.7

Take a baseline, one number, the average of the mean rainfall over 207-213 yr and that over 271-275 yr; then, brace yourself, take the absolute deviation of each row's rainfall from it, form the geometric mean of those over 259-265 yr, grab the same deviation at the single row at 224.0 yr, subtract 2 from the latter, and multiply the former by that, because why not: 1.6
